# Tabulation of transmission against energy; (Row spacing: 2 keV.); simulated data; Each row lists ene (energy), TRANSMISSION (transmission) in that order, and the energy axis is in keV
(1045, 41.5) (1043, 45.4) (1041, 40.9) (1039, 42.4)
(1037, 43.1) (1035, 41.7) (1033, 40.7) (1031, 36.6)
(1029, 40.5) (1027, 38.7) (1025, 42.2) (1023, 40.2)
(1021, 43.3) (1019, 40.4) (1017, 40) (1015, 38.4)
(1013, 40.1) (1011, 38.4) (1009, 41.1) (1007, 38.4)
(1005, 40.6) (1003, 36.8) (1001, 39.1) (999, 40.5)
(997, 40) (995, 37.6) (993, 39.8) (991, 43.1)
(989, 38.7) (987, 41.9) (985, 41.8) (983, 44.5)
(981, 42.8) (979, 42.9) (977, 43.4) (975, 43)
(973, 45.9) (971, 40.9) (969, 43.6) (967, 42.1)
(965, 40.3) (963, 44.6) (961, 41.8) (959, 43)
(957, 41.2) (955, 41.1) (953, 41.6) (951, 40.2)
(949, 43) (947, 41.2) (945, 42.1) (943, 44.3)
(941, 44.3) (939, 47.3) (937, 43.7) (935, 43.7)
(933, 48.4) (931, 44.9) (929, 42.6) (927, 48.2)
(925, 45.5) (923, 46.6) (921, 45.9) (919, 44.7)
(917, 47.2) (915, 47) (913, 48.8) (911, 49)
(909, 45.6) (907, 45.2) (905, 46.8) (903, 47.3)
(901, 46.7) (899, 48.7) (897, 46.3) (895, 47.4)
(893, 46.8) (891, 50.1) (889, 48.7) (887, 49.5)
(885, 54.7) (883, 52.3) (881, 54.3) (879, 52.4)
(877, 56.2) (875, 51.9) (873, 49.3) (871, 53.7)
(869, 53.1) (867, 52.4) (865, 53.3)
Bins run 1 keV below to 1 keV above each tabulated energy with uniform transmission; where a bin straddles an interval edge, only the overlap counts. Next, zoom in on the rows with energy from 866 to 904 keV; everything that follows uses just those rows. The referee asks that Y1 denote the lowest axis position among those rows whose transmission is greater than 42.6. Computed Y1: 867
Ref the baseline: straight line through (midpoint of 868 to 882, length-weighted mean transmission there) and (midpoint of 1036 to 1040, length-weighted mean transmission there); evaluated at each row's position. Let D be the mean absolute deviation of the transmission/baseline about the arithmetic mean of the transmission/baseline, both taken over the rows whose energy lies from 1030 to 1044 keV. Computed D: 0.0453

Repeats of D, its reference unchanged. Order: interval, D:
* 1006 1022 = 0.0302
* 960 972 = 0.0265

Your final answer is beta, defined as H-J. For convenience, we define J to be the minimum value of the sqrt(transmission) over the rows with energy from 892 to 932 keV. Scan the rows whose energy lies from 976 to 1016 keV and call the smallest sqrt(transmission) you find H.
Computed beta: -0.46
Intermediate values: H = 6.1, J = 6.5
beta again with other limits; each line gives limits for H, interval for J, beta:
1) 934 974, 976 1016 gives 0.27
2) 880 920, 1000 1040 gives 0.64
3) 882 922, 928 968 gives 0.35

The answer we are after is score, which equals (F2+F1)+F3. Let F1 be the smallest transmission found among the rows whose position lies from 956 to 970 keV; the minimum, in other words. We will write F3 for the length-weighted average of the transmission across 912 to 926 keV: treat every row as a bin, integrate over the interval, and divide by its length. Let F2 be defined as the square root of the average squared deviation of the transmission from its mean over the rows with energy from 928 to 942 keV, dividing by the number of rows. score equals 89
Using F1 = 40.3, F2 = 1.95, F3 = 46.5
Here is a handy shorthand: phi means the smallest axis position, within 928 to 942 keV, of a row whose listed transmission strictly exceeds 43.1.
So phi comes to 931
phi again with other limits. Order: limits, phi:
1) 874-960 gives 875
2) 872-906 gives 873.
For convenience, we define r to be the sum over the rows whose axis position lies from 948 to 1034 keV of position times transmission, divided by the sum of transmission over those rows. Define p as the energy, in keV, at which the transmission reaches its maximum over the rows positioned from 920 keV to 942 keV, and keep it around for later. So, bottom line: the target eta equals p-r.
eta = -57.4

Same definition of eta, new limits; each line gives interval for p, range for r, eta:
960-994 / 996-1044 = -47.3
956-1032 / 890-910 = 73.1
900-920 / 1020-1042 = -120.0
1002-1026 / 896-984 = 82.0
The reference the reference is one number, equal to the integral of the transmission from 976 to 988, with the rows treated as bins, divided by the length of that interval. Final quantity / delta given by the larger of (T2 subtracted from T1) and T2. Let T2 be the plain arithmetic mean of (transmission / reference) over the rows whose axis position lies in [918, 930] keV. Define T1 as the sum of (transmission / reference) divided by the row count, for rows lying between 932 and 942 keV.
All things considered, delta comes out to 1.06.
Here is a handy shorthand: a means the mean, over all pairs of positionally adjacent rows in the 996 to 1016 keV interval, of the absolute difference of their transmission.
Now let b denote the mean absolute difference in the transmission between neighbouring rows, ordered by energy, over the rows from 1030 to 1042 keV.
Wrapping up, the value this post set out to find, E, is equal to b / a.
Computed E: 0.82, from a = 2.1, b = 1.74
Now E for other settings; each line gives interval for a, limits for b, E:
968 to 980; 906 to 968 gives 0.85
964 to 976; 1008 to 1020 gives 0.58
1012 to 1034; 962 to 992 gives 0.89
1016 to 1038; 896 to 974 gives 0.82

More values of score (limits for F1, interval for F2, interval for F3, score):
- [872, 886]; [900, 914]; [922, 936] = 96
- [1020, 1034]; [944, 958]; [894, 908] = 84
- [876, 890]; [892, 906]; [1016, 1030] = 90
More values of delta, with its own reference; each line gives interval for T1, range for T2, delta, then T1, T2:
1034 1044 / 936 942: 1.05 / 1.00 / 1.05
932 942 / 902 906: 1.10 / 1.06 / 1.10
